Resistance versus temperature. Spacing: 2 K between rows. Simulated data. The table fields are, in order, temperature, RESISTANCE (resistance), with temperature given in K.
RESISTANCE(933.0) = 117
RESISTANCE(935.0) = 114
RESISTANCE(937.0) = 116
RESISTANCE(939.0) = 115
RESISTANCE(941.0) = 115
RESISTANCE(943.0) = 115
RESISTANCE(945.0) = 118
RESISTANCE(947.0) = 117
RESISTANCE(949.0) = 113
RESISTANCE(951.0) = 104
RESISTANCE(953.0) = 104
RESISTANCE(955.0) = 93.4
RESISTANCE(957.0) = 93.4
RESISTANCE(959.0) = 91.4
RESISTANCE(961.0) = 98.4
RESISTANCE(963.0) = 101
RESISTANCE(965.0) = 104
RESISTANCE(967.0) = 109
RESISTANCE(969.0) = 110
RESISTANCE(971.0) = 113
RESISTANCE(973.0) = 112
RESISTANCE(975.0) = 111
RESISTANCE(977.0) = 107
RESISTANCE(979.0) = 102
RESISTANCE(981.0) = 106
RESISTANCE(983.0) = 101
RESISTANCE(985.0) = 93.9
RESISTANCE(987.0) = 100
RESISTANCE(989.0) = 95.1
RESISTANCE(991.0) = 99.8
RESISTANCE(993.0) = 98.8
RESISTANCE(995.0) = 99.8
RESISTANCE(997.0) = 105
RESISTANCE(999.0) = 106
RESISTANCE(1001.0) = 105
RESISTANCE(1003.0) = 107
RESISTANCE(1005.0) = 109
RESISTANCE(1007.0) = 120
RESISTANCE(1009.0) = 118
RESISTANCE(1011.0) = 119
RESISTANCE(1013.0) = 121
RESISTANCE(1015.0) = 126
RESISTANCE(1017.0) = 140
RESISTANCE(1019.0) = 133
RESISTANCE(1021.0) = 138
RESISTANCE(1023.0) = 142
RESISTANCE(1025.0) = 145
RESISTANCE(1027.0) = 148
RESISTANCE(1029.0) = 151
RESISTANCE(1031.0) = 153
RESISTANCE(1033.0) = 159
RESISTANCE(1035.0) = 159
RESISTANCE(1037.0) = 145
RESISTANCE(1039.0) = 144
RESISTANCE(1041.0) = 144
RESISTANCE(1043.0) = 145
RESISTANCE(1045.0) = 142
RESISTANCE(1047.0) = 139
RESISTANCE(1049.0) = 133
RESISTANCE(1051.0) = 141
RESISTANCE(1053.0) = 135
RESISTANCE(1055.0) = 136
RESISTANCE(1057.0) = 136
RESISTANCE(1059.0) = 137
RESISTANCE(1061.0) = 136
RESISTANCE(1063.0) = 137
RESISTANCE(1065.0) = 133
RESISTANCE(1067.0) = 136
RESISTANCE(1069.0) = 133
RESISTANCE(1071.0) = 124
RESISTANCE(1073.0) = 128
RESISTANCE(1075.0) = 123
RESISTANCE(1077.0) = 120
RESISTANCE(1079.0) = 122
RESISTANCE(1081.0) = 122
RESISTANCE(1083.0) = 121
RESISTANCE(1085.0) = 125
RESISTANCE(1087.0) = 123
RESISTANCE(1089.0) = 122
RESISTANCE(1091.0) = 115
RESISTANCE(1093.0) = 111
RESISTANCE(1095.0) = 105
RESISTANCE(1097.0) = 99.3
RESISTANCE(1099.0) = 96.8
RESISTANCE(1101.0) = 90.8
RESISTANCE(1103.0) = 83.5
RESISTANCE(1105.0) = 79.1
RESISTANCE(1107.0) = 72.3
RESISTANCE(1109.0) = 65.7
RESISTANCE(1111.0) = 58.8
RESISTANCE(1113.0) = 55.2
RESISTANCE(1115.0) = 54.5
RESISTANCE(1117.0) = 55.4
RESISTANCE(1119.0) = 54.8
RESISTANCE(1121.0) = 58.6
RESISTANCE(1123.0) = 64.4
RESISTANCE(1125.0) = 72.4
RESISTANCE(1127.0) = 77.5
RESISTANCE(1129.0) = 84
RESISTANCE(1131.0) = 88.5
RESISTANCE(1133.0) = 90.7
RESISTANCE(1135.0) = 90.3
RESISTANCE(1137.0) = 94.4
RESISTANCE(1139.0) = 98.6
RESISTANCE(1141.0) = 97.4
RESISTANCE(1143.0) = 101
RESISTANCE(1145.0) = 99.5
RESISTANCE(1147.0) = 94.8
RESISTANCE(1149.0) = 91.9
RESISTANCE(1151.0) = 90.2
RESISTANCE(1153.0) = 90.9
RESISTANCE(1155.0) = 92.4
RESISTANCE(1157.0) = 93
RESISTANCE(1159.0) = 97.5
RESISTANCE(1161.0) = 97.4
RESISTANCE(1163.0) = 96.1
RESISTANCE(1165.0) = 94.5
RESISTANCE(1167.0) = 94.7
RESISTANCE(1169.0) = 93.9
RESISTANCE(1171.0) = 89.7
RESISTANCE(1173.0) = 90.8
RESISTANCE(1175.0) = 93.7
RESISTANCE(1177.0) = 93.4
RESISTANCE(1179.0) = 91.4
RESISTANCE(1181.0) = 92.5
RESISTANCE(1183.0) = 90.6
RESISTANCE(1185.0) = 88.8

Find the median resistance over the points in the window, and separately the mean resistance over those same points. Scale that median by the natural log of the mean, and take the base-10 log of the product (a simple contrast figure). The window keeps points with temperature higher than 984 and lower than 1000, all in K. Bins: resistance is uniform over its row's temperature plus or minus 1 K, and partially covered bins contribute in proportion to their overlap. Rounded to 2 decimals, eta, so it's 2.66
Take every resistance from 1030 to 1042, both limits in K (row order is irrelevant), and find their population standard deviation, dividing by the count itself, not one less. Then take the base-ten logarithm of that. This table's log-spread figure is 0.82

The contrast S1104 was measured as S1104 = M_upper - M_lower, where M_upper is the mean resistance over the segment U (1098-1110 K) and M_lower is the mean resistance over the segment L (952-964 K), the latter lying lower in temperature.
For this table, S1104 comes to -16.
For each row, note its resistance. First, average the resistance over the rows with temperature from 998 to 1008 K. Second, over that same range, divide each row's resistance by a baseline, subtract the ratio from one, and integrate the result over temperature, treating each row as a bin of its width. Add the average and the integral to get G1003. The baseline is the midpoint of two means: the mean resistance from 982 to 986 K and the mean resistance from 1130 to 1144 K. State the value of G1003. 108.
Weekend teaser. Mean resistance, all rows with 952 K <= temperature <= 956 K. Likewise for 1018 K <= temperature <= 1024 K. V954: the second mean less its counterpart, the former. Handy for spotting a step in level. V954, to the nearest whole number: 39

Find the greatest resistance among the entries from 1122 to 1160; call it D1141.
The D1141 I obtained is 101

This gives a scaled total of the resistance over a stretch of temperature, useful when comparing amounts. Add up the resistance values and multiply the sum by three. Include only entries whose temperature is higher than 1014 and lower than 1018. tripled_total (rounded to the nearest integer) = 798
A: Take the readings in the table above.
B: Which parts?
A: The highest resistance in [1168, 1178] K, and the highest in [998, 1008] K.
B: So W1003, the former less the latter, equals -26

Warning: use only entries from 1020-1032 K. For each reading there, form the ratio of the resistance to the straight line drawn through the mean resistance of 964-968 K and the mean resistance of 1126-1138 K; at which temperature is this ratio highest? 1031.0 K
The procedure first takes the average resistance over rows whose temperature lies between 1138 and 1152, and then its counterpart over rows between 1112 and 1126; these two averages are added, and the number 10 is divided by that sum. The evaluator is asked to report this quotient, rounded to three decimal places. 0.064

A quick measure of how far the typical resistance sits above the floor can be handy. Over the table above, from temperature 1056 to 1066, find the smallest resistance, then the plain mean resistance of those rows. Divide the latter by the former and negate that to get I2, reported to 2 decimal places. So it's -1.02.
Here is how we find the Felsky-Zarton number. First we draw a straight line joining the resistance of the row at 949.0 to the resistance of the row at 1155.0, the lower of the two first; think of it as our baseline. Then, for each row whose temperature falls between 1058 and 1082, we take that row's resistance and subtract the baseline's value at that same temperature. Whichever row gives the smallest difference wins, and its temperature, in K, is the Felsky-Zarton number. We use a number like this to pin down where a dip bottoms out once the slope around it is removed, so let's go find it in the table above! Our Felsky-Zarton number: 1077.0 K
